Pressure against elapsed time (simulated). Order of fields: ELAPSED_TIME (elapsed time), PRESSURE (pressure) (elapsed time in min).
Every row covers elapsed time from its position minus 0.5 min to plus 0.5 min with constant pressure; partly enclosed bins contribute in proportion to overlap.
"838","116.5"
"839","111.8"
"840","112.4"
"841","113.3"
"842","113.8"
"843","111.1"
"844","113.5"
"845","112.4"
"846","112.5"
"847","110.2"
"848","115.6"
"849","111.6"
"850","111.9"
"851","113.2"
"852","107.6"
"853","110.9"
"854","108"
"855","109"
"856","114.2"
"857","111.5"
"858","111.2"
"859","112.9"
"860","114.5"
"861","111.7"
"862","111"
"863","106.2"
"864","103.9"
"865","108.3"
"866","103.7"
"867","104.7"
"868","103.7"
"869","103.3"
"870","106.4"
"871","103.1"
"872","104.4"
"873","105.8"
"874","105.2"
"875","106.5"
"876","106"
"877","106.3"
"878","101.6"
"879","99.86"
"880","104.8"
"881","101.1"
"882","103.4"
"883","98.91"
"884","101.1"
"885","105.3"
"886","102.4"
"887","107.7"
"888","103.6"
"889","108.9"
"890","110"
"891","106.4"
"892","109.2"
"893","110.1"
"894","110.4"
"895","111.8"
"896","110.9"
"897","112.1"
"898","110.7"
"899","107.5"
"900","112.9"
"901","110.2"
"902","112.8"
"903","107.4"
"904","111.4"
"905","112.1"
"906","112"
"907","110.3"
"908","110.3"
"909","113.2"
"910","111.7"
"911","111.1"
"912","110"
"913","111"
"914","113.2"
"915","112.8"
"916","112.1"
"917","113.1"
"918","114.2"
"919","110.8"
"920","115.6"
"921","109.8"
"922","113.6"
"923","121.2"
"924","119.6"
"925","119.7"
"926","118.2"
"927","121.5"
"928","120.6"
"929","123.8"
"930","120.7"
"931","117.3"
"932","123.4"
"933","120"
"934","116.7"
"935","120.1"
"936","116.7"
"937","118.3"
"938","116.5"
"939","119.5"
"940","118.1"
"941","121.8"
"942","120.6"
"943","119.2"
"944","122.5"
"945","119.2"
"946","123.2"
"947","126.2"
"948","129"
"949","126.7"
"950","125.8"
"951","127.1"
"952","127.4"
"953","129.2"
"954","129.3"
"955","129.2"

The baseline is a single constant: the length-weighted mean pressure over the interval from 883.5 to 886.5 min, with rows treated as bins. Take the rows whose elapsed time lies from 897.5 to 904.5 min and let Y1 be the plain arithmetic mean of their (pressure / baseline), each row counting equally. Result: 1.07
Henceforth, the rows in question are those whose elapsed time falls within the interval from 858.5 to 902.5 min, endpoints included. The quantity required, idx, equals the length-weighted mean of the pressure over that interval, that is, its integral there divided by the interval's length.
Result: 107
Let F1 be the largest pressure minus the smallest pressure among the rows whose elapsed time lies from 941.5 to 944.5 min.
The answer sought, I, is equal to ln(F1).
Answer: 1.2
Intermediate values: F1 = 3.3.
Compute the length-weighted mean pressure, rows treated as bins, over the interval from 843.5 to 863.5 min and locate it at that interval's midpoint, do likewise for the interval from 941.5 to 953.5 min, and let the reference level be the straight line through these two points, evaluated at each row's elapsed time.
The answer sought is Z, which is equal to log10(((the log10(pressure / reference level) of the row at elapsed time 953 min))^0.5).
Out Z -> -0.95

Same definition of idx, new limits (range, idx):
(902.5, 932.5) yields 115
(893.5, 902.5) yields 111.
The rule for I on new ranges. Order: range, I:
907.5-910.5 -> 1.1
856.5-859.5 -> 0.5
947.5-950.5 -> 1.2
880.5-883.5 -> 1.5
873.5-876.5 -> 0.3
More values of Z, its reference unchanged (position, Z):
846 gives -1.05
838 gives -0.78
